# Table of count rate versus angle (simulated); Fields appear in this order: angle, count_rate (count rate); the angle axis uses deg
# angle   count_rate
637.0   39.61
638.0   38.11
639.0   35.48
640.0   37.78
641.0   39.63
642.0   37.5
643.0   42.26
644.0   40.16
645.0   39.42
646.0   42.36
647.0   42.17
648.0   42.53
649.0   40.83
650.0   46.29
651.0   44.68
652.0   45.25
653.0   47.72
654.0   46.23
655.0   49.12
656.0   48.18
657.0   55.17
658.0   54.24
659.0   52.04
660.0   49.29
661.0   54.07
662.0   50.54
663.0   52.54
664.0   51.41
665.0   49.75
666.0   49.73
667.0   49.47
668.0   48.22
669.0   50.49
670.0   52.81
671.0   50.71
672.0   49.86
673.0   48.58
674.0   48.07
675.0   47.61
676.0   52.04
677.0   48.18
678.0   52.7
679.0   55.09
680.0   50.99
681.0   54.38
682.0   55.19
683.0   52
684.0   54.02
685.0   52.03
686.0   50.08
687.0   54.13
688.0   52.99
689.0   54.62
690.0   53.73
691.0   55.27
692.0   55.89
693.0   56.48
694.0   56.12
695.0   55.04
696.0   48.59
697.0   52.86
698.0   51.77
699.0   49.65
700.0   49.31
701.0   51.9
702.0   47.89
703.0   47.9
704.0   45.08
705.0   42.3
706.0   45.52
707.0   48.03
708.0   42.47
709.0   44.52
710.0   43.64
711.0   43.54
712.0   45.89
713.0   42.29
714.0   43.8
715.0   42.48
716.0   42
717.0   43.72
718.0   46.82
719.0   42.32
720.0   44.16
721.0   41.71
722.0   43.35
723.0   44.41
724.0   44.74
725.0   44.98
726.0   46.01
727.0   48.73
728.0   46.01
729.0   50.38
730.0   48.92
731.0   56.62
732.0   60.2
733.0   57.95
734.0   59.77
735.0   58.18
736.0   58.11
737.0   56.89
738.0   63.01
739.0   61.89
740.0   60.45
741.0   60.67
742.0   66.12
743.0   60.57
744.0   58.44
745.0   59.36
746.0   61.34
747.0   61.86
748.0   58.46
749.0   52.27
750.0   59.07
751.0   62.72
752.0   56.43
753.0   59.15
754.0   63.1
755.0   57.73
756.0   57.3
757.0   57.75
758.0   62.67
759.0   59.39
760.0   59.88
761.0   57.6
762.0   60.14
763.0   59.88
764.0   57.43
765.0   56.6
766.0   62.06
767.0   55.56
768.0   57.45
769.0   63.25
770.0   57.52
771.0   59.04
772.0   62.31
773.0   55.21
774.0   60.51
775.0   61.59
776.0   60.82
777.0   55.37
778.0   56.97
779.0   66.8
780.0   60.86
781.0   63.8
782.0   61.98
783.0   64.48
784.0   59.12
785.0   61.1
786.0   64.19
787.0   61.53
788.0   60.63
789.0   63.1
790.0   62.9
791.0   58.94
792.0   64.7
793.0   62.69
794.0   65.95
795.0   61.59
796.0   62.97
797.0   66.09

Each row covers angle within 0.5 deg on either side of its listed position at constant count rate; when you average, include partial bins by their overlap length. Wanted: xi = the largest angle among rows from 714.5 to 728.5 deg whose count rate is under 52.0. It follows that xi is 728.0 deg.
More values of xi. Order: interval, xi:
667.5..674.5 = 674.0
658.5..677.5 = 677.0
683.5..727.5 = 727.0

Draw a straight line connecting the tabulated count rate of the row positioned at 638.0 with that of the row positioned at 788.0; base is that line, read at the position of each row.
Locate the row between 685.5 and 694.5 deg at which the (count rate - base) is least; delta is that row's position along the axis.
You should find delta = 686.0 deg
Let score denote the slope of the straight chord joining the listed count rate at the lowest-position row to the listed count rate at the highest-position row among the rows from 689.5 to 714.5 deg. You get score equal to -0.4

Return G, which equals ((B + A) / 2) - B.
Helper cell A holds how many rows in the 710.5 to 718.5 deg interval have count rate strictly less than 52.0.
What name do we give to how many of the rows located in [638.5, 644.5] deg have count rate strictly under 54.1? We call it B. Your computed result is 1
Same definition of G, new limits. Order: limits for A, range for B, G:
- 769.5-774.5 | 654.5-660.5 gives -2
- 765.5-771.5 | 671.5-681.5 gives -4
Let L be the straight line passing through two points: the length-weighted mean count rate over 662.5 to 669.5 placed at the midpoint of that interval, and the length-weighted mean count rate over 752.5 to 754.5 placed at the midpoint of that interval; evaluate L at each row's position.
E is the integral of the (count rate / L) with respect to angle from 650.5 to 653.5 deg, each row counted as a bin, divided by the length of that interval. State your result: 0.946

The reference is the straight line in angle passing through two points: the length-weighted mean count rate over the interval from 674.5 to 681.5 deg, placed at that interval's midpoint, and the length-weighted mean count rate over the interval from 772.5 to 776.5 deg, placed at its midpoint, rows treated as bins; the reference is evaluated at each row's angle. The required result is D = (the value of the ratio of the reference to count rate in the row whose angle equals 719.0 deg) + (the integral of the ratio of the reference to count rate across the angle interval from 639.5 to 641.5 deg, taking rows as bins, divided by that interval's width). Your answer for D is 2.6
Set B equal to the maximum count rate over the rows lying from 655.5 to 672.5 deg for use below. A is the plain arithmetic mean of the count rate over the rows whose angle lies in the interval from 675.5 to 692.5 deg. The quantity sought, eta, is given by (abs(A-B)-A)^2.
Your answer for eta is 2612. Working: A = 53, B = 55.17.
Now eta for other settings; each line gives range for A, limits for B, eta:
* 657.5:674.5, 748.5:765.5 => 1466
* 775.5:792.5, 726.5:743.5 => 3259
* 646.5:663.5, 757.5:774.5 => 1111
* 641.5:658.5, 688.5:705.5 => 1117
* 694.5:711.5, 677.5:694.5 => 1507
